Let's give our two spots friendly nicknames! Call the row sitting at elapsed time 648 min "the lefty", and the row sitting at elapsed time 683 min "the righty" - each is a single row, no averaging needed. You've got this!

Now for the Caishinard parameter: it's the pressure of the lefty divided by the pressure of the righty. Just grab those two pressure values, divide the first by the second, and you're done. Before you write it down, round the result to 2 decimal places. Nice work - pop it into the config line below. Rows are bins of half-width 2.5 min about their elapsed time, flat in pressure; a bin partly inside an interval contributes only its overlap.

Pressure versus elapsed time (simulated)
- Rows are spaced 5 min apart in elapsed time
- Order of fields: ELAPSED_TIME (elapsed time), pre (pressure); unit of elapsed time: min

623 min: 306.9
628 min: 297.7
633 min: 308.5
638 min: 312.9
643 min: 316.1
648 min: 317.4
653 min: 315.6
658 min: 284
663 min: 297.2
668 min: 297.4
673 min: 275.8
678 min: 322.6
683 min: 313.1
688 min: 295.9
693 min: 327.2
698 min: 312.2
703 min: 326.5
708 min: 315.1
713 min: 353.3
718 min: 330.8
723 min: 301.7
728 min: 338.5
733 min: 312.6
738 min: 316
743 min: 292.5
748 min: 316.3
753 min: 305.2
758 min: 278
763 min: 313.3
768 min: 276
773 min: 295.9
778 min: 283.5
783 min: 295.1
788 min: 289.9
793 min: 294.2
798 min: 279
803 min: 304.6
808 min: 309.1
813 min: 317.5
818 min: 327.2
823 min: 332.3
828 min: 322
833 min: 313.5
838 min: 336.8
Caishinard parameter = 1.01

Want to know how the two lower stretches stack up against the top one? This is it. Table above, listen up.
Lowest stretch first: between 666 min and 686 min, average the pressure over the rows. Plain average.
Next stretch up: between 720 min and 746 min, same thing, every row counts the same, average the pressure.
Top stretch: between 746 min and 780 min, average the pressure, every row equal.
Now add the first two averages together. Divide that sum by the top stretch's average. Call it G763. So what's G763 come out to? 2.08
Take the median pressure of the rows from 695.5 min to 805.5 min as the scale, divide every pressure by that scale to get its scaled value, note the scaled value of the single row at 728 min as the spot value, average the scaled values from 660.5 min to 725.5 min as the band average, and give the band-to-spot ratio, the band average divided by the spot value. 0.92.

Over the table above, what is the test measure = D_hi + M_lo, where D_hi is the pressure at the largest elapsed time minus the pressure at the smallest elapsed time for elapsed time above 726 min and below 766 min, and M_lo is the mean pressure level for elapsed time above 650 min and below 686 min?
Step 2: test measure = 276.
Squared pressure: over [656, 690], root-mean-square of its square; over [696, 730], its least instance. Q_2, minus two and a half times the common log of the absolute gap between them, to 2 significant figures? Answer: -8.0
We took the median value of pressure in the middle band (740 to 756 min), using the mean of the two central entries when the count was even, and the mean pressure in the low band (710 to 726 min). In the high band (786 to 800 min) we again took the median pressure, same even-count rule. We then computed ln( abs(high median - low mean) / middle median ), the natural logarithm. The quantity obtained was -2.1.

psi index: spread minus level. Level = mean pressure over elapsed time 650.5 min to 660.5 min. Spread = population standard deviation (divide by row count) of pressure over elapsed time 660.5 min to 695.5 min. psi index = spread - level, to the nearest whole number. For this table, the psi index -283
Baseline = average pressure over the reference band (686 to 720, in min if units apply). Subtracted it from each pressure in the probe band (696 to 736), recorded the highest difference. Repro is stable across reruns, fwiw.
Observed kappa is 30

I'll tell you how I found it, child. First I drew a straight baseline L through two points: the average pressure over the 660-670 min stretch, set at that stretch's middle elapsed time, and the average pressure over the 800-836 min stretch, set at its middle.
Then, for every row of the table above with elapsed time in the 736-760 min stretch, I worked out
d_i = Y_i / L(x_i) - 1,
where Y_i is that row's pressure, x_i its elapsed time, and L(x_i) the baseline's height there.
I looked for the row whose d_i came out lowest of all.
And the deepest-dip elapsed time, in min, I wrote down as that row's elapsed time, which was 758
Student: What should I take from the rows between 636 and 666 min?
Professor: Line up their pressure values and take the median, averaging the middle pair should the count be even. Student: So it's 314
